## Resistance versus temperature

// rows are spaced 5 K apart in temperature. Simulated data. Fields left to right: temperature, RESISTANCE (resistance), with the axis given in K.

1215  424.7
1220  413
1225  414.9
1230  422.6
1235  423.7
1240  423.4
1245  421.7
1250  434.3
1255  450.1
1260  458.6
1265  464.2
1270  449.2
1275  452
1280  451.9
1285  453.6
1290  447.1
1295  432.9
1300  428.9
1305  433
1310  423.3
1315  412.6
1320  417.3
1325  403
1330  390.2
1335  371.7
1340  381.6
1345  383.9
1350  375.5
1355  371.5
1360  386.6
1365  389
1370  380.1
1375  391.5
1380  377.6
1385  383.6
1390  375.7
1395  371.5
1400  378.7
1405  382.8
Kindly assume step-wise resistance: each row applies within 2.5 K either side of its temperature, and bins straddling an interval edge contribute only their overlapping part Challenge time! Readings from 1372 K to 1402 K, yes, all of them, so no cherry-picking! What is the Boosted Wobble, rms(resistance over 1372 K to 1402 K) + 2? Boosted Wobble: 382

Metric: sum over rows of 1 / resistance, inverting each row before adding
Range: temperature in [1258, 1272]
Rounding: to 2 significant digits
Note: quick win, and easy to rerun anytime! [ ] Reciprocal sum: 0.0066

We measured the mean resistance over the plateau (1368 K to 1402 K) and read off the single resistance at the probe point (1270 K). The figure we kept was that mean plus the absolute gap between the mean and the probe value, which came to 449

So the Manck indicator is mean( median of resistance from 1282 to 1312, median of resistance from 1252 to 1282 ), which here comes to 442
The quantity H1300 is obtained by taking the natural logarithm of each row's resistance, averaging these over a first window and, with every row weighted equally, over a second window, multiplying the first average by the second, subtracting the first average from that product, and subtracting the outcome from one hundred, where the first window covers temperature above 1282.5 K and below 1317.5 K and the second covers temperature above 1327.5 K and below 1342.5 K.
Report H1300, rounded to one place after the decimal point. 70.0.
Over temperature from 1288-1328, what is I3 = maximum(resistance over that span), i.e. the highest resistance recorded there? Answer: 447.1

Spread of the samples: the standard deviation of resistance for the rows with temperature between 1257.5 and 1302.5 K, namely 11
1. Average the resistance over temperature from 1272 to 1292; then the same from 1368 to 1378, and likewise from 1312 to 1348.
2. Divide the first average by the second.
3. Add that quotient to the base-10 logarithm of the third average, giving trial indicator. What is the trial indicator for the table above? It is 3.77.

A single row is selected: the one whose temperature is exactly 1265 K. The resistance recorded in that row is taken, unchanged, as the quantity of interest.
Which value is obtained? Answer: 464.2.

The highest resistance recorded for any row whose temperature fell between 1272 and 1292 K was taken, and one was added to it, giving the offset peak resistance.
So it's 455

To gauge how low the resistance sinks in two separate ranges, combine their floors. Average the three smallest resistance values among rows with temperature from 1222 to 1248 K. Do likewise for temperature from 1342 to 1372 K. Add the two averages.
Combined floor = 795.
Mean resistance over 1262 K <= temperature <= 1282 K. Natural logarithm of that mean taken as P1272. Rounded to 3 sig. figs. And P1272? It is 6.12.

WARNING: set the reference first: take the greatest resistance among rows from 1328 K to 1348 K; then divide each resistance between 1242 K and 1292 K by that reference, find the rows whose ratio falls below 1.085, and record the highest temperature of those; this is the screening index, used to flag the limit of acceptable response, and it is 1245 K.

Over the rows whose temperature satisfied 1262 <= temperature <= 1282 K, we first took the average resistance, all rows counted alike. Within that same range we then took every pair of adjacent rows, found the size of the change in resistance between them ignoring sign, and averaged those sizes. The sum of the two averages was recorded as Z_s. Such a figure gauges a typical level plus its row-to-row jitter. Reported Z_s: 460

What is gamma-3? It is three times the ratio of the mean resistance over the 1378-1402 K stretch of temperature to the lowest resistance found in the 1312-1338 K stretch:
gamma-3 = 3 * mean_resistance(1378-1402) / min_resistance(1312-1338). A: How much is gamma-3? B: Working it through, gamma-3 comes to 3.05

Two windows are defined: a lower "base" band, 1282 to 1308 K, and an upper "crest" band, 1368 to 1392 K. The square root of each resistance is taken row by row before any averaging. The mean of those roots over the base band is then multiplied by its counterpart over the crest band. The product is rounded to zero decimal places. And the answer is 409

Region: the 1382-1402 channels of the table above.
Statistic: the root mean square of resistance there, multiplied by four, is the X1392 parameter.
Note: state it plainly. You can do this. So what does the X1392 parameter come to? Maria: 1510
